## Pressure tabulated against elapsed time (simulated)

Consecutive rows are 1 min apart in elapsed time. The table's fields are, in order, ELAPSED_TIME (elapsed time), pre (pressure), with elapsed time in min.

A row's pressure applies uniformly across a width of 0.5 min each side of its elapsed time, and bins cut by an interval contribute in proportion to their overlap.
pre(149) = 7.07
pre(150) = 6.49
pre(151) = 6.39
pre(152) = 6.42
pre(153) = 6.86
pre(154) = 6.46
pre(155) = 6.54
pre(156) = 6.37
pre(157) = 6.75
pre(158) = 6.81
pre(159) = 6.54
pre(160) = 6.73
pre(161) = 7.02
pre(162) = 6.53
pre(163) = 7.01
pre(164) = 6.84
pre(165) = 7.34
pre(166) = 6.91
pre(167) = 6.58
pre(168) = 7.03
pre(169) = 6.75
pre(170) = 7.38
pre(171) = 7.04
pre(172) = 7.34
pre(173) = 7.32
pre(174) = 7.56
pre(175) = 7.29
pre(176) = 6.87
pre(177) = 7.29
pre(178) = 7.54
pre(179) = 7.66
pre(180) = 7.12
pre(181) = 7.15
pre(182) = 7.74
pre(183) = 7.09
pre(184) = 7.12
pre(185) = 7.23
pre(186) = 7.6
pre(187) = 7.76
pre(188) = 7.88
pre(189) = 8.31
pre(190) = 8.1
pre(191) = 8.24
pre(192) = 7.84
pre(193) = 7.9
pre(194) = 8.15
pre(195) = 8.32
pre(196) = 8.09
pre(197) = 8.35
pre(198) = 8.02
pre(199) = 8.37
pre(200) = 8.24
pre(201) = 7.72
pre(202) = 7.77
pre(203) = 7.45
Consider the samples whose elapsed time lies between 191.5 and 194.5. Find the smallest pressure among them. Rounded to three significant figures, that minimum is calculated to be 7.84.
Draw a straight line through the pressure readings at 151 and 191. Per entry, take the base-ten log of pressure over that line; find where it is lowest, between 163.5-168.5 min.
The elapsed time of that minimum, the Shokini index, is 167 min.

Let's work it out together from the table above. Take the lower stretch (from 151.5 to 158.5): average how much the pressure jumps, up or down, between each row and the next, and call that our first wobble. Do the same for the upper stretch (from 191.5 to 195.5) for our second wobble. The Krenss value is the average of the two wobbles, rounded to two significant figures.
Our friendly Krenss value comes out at 0.21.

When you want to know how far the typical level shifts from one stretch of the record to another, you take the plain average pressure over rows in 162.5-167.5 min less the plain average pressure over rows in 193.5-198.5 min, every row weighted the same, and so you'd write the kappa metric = -1.25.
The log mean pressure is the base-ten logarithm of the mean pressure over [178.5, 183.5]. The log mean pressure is 0.87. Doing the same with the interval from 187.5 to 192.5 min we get 0.91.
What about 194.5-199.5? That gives 0.92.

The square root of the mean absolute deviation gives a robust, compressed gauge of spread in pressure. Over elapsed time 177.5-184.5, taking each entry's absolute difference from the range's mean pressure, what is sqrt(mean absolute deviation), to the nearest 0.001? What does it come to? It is 0.508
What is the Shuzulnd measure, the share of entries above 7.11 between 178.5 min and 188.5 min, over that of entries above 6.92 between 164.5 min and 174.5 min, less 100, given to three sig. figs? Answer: -98.7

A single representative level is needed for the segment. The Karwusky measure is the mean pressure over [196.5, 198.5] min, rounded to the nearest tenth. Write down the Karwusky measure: 8.2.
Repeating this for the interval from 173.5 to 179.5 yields 7.4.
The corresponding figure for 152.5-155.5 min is 6.6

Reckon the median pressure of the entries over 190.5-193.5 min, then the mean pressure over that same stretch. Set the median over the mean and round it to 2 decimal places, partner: 0.99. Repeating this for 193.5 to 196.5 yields 1.00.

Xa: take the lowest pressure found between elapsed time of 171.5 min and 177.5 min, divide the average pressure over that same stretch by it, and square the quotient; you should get 1.12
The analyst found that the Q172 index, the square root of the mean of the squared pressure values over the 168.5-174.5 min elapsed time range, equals 7.2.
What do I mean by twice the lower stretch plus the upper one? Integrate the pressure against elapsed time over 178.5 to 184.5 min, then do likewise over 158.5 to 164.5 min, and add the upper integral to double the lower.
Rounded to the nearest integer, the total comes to 125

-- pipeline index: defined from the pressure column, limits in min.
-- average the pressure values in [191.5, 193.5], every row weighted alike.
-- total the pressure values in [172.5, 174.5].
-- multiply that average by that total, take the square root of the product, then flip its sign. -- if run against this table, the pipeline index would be -10.8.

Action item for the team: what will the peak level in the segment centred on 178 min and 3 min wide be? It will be 7.66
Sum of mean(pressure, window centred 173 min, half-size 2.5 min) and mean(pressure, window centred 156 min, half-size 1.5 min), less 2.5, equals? 11.4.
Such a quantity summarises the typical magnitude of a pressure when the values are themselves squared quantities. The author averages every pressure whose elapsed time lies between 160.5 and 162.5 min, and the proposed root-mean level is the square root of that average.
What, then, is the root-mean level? 2.60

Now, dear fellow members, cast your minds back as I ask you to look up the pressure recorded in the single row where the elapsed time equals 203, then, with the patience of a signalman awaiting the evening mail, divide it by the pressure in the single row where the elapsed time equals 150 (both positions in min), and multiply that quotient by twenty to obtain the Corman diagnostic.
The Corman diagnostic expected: 23.0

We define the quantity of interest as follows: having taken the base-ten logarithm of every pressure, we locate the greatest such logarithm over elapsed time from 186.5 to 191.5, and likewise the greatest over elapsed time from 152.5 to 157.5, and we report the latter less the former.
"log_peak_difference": -0.083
